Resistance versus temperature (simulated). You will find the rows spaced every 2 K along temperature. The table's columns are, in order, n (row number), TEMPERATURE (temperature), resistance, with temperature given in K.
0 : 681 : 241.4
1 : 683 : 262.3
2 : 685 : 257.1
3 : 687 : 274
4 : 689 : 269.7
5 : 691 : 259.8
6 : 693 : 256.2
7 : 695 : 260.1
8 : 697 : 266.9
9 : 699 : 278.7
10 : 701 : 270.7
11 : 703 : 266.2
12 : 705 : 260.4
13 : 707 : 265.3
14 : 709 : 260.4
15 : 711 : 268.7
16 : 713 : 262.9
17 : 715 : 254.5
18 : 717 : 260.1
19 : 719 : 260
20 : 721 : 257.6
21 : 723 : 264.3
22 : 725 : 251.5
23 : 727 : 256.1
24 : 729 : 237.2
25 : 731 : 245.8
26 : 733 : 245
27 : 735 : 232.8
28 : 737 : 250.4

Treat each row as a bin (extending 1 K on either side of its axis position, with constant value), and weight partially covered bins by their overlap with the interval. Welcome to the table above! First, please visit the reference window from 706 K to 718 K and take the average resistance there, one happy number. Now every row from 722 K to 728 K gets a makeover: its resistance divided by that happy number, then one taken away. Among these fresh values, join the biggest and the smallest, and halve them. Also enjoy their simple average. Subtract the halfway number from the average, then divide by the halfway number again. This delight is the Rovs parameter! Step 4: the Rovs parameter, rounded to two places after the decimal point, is 0.15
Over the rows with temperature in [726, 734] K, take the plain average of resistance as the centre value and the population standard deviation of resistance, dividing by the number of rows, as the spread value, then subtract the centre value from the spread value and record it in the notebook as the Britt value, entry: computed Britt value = -239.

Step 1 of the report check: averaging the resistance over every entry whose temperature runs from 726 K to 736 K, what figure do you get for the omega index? 243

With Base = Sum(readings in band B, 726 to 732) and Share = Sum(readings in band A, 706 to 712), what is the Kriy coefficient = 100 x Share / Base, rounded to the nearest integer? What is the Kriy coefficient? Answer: 107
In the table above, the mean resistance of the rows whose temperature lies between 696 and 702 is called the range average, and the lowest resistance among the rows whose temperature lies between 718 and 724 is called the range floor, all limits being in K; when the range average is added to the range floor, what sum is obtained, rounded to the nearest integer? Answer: 530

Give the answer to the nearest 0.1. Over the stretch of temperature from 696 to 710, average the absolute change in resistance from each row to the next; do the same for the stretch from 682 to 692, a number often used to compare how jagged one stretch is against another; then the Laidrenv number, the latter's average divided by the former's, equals 1.4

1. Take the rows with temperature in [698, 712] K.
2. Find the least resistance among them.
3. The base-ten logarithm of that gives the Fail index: 2.416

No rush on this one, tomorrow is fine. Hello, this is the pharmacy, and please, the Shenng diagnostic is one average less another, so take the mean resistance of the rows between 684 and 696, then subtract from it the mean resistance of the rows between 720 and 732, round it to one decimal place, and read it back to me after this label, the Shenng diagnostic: 10.7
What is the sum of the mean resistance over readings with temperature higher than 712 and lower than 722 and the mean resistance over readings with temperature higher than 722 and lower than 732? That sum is 510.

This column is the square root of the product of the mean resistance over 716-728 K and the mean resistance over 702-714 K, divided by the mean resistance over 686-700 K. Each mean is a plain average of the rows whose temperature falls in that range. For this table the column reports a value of 0.98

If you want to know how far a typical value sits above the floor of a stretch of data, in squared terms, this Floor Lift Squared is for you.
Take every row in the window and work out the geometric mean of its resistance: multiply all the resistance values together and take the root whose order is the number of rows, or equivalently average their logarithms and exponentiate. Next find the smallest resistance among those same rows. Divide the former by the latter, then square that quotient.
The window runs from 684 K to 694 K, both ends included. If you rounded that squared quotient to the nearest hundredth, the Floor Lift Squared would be 1.06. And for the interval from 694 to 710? 1.05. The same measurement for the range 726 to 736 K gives 1.09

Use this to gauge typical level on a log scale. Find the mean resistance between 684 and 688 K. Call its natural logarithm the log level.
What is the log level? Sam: 5.58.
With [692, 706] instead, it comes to 5.58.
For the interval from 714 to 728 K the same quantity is 5.55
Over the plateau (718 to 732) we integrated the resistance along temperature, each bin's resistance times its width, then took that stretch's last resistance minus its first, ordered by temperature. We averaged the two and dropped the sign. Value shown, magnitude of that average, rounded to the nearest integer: 1765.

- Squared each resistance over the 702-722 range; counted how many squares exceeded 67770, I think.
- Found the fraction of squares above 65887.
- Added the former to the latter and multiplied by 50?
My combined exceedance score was 345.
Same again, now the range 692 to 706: 293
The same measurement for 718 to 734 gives 69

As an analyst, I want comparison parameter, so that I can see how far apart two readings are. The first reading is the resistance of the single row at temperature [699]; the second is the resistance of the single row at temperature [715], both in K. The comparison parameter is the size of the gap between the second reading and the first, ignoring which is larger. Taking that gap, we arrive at 24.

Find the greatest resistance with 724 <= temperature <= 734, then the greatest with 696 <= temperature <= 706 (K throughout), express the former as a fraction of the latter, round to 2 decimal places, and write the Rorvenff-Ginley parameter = 0.92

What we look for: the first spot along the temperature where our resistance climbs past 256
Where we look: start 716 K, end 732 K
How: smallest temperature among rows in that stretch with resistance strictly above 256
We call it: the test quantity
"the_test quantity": 717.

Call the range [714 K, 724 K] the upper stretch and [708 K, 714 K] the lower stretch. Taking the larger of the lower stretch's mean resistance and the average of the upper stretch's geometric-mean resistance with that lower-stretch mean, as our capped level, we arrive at 264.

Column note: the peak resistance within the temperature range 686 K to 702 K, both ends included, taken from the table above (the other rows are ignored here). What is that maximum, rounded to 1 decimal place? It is 278.7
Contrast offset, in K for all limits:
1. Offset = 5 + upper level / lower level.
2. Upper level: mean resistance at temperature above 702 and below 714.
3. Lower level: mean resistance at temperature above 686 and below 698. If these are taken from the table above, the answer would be 6.00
